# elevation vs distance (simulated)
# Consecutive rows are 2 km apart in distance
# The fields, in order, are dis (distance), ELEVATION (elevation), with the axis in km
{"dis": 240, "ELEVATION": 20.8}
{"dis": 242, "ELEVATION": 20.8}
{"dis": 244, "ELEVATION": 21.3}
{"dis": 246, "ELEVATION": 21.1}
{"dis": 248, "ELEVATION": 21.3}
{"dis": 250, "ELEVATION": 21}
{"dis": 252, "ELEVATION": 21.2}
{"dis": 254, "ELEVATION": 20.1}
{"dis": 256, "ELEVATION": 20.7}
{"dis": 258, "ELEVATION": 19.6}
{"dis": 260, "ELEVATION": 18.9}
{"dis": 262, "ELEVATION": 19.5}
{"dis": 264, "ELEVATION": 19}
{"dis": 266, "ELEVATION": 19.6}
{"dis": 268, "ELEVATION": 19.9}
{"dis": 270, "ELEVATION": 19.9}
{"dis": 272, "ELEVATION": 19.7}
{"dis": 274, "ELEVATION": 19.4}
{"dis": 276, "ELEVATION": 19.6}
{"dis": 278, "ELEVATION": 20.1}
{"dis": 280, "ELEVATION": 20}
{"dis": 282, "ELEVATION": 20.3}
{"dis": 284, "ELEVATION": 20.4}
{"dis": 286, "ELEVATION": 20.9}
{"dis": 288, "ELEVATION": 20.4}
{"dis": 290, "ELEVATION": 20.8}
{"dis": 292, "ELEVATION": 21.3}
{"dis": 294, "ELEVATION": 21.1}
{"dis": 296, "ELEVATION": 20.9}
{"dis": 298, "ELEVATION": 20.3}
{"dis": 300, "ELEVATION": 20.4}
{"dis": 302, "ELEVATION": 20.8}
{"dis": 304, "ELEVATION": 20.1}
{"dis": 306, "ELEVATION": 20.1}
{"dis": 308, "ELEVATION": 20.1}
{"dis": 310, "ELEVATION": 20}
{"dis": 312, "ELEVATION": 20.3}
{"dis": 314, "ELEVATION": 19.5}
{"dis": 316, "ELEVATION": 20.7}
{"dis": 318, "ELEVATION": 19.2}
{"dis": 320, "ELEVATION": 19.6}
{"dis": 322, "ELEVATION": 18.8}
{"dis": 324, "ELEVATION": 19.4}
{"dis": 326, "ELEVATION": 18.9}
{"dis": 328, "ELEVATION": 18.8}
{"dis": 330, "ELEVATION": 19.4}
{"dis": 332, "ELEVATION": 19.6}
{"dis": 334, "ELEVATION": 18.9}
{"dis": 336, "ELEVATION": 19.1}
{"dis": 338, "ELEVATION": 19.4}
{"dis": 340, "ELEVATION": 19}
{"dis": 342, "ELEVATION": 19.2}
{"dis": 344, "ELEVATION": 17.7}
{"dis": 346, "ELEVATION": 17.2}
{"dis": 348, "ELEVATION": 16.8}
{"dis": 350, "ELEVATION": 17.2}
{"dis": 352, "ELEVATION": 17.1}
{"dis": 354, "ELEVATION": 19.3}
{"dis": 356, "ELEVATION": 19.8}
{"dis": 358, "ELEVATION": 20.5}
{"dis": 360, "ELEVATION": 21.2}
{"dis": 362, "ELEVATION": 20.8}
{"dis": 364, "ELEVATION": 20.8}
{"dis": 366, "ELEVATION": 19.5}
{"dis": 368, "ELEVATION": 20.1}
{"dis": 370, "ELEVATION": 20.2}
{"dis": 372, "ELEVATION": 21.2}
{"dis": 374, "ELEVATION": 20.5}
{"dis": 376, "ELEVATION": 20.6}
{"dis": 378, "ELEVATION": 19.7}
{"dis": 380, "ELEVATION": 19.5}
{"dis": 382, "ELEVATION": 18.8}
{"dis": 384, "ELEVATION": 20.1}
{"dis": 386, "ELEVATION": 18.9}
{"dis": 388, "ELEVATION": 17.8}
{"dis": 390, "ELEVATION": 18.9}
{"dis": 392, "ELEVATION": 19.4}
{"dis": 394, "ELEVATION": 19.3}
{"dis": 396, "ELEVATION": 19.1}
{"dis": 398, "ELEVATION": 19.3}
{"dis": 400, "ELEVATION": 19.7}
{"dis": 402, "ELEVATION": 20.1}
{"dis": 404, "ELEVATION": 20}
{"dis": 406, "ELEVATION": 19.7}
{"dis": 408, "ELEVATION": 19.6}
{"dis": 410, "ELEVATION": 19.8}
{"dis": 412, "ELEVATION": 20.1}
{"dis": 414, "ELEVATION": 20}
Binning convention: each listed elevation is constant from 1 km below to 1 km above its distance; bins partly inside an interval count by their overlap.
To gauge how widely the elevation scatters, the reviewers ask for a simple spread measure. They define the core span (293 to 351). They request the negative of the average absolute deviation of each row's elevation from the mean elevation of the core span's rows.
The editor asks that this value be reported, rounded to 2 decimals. -0.82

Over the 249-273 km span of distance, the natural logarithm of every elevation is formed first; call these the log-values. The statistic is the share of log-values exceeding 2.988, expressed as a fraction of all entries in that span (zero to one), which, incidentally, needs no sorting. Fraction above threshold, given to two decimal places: 0.50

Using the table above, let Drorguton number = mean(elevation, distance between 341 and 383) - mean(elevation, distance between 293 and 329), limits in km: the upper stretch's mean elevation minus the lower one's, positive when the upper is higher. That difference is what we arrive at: -0.5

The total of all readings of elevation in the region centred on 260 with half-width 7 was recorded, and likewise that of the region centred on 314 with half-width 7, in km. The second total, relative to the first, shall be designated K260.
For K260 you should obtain 1.0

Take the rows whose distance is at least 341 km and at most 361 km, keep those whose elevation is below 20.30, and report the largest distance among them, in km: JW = 356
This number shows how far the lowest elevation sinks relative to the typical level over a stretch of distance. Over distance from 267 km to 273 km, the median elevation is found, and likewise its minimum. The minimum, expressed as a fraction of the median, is 0.990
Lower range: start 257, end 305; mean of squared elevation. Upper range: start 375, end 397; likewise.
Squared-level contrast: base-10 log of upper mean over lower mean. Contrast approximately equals -0.037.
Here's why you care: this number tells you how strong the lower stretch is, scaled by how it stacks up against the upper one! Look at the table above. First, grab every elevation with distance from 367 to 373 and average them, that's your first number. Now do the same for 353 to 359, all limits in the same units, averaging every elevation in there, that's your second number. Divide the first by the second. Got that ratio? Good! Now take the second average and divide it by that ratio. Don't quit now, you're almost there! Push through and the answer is 19.3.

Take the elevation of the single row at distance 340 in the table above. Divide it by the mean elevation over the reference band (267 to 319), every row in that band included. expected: 0.94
